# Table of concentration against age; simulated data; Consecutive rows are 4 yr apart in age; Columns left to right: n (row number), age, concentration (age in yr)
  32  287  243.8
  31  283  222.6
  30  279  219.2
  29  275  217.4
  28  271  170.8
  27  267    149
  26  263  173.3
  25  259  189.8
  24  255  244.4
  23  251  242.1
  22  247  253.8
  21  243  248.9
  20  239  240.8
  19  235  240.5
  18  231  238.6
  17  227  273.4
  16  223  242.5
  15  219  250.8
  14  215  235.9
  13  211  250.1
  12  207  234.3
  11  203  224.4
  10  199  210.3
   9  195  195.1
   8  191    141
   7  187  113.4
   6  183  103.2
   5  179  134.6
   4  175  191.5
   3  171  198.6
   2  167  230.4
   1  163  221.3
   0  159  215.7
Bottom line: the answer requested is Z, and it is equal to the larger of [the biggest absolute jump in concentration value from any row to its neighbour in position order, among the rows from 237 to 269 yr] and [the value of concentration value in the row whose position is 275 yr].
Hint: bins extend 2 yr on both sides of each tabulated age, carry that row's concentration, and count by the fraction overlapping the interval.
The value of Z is 217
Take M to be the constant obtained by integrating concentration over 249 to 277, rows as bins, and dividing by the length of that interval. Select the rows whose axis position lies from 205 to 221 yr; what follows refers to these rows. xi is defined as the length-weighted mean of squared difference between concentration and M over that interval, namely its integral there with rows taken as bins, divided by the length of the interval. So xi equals 2054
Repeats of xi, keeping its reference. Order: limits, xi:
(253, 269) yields 1310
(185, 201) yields 2649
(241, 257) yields 2439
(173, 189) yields 5066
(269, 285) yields 541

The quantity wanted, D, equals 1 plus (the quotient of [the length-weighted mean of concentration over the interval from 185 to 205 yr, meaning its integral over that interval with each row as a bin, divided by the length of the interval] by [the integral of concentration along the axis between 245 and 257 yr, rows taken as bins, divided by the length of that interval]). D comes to 1.7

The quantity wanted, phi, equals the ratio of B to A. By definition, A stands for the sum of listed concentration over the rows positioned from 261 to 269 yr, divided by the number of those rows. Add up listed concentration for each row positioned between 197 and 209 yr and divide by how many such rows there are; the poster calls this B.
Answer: 1.38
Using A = 161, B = 223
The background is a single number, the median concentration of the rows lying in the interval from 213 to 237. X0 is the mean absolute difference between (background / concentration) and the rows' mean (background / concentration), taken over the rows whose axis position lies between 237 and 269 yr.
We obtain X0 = 0.21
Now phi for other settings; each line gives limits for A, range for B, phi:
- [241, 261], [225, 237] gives 1.06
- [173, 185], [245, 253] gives 1.73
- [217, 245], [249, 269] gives 0.81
